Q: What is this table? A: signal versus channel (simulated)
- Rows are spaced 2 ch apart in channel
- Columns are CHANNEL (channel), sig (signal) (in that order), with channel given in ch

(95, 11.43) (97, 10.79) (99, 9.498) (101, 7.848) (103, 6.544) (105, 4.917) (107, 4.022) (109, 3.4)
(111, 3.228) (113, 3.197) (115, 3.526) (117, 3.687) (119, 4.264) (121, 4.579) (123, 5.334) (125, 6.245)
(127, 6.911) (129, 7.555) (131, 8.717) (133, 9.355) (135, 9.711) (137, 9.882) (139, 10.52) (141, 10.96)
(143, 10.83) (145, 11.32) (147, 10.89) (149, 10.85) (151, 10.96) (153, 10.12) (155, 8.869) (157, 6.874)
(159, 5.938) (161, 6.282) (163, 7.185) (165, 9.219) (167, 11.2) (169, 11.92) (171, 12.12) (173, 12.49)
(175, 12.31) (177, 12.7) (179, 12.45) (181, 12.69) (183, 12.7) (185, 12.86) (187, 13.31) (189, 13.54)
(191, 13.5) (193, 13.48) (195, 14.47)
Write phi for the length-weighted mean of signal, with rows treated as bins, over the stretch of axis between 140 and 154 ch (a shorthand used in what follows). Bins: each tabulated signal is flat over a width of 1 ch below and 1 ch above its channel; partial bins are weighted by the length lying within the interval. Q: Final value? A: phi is 11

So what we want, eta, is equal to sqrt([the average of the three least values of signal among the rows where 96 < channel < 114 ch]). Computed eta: 1.8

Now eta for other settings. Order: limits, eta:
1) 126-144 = 2.8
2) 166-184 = 3.4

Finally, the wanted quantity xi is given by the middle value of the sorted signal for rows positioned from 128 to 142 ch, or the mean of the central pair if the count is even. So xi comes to 10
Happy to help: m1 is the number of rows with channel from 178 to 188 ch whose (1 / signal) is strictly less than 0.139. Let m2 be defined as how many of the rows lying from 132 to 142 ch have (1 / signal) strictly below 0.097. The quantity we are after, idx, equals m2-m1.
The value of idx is -3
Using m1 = 5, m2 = 2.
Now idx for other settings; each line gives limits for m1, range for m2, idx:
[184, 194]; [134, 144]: -2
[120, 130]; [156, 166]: -1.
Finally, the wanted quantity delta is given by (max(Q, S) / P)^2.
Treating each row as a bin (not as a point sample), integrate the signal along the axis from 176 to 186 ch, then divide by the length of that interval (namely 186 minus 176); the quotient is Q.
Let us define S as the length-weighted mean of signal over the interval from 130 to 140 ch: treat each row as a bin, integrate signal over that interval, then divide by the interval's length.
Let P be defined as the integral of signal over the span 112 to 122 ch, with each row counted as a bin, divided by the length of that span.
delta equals 10.8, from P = 4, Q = 13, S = 9.6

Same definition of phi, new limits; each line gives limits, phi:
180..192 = 13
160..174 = 10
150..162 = 8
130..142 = 10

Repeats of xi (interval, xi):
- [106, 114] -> 3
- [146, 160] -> 10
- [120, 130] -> 6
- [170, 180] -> 12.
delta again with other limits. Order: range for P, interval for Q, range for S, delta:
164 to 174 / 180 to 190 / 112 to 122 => 1.3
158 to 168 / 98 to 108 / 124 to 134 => 0.9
